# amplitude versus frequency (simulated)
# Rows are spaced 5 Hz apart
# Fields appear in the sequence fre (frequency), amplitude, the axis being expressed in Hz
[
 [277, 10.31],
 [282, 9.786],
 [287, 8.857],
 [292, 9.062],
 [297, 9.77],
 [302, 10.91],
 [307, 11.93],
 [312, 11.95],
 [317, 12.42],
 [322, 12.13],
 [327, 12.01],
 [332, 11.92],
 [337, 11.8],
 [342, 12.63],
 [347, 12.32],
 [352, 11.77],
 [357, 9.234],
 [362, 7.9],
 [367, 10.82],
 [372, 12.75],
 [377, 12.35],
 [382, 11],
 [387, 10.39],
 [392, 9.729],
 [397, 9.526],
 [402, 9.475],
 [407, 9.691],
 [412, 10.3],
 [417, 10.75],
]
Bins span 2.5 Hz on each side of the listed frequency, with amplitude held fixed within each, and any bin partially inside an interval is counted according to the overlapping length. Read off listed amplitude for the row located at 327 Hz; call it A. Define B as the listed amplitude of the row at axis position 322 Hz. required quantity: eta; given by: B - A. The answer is 0.1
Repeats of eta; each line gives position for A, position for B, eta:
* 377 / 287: -3.5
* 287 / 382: 2.1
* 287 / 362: -1.0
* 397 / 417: 1.2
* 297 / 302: 1.1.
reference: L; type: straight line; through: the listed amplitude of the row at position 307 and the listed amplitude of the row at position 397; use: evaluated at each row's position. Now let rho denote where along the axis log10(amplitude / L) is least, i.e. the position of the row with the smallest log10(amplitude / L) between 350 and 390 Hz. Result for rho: 362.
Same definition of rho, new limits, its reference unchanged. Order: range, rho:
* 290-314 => 292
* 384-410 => 397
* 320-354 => 322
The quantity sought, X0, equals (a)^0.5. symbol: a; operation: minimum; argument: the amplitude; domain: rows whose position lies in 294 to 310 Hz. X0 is 3.13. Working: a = 9.77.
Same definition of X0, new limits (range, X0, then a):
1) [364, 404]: 3.08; 9.475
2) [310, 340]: 3.44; 11.8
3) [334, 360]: 3.04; 9.234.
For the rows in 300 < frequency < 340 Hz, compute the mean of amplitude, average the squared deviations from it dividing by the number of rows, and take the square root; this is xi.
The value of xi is 0.4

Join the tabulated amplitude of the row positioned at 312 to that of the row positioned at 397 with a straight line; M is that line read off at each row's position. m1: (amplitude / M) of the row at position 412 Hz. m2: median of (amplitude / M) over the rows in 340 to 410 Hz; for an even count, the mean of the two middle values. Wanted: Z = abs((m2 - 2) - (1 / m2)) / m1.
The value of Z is 1.67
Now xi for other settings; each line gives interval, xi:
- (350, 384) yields 1.6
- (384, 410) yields 0.3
